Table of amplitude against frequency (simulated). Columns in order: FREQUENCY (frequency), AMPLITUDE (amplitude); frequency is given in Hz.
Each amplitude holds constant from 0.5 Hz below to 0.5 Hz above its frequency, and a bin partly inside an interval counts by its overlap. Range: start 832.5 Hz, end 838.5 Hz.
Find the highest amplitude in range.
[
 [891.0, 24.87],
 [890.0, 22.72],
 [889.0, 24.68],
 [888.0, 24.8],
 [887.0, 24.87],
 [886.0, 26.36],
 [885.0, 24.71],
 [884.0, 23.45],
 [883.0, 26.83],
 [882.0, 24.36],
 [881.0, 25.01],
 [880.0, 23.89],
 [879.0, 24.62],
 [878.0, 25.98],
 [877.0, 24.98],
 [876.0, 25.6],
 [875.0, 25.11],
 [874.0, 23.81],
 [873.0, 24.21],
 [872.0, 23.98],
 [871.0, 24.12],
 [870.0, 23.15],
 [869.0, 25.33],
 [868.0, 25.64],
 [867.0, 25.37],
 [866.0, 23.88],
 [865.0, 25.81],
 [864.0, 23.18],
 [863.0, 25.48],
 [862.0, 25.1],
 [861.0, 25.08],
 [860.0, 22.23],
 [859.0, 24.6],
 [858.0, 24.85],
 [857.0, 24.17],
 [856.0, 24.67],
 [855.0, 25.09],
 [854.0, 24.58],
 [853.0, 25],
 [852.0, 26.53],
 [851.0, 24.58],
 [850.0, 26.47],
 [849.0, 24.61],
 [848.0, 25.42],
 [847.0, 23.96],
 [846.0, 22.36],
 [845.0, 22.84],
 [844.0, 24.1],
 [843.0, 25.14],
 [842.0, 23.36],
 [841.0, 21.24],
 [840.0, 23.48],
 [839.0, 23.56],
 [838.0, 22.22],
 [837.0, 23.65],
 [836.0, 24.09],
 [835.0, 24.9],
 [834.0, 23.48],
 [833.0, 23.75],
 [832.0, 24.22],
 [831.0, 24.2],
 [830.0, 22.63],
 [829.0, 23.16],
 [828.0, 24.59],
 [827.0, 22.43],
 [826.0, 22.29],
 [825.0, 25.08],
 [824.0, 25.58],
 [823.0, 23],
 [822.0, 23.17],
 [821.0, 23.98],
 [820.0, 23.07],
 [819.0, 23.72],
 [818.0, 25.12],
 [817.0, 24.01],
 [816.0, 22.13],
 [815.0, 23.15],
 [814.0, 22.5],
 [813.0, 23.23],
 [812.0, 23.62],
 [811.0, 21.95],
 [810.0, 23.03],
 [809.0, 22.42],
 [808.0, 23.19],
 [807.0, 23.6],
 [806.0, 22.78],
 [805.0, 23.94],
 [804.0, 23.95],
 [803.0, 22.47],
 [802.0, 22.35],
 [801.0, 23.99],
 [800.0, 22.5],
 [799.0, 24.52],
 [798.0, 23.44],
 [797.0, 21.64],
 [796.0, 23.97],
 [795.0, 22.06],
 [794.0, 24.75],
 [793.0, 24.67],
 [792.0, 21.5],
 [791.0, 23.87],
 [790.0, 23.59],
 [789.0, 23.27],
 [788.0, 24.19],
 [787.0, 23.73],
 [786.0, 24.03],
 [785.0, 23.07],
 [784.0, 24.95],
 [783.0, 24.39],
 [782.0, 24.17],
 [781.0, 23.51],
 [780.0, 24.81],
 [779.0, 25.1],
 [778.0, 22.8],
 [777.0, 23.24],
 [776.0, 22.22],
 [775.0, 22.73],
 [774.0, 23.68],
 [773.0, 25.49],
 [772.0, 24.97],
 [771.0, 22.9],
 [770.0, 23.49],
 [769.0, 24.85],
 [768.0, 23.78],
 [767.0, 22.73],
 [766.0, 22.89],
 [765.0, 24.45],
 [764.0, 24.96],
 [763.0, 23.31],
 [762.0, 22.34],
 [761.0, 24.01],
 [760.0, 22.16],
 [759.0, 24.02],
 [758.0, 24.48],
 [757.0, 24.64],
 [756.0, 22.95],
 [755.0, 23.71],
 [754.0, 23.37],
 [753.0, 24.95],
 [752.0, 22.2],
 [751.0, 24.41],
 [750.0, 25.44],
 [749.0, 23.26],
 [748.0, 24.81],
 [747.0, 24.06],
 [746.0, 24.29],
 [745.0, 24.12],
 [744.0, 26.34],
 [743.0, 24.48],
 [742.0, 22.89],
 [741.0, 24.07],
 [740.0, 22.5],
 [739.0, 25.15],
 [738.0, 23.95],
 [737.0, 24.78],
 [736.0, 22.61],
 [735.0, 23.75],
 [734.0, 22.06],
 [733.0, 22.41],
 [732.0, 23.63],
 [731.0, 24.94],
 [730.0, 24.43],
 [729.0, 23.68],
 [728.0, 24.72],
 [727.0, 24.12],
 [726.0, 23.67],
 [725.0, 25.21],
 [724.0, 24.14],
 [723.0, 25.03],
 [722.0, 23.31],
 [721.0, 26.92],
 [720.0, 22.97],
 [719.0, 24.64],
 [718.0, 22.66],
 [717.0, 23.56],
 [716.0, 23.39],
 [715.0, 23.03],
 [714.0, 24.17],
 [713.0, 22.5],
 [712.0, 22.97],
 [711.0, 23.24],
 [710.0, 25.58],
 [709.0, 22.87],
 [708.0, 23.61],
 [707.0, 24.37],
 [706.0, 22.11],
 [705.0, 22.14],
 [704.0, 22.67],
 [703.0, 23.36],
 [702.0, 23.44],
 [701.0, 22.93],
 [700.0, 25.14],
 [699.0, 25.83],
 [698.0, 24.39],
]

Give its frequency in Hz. 835.0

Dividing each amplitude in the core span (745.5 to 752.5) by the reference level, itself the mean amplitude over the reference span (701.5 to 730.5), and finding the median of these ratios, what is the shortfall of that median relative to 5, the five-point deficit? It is 3.977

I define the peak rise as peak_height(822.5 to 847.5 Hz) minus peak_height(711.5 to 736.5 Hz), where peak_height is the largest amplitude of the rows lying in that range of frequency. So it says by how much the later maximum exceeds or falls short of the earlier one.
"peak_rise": -1.34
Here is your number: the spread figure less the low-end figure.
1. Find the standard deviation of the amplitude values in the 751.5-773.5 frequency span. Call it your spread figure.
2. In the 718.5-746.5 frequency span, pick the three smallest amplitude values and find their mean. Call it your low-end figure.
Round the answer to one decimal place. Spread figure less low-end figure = -21.3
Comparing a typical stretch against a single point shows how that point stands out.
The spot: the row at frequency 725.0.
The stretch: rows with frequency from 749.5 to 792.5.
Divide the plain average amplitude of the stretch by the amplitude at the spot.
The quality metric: 0.94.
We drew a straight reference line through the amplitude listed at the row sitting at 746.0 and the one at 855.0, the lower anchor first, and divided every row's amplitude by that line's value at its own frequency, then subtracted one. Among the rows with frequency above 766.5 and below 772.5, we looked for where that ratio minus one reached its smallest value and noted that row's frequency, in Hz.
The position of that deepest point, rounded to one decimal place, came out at 767.0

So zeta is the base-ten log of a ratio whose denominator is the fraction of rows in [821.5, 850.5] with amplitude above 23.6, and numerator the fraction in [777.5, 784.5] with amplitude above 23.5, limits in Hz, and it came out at 0.22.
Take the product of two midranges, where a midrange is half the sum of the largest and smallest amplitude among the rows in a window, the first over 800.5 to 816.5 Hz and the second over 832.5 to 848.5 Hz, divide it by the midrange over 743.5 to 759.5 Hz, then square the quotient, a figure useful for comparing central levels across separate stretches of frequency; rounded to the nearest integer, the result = 488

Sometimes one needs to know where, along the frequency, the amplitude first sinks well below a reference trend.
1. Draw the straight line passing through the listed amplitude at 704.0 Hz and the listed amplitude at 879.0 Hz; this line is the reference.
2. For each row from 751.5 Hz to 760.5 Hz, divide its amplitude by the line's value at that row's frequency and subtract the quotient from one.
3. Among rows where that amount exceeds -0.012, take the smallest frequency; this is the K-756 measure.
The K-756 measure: 752.0 Hz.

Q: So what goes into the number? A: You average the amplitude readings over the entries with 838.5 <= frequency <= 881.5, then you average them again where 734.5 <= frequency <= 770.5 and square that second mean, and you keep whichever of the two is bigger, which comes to 570.9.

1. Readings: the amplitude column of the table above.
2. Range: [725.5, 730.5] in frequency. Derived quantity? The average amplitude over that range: 24.1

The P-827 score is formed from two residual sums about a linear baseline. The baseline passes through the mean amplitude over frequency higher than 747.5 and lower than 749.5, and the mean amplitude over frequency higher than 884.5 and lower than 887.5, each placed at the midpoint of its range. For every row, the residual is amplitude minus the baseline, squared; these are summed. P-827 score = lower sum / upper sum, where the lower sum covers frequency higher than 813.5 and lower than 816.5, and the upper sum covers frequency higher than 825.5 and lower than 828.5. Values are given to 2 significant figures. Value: 1.1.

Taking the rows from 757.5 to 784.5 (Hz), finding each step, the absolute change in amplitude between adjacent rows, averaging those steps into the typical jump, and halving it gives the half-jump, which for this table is 0.527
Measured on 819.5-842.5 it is 0.551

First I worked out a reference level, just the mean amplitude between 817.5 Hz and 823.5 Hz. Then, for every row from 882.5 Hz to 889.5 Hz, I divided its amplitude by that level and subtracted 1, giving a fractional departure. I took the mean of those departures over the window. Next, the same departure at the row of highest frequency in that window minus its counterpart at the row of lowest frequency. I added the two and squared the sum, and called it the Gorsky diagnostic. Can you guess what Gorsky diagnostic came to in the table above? 0.0009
